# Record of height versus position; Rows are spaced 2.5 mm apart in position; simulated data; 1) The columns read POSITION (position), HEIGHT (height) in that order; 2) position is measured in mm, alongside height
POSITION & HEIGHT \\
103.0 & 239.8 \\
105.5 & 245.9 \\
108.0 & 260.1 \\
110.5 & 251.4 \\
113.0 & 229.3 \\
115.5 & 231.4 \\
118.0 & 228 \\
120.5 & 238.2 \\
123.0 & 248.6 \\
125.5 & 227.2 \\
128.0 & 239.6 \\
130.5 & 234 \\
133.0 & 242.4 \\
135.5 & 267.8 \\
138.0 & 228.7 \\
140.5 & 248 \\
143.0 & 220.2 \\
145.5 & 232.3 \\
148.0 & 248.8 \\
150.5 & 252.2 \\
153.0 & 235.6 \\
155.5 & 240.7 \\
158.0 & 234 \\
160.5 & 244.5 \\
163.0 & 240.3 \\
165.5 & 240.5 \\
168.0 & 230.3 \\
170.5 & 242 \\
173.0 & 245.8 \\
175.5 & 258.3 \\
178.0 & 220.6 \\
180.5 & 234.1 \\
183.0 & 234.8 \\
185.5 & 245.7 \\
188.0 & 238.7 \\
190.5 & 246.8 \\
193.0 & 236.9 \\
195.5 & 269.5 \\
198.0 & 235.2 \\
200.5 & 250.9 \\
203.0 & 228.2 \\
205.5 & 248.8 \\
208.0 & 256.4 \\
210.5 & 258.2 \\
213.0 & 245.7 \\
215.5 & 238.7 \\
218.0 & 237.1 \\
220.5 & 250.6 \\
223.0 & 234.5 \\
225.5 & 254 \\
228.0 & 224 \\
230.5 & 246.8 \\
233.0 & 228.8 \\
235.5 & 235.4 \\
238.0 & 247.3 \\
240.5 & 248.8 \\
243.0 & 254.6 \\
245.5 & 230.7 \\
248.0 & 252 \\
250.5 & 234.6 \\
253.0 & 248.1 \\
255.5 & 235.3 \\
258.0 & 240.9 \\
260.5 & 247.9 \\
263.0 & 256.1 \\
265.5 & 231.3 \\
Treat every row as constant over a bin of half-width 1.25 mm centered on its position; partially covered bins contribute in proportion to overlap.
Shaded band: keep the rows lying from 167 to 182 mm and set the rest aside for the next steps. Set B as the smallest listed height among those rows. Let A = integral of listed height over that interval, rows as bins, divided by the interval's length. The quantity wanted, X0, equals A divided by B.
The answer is 1.08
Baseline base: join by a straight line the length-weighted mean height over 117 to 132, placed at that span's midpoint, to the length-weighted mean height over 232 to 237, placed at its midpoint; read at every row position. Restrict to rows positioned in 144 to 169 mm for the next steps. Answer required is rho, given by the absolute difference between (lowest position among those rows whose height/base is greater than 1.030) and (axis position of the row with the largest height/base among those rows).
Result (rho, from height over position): 2.5 mm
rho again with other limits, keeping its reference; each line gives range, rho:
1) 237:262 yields 5.0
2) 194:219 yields 0.0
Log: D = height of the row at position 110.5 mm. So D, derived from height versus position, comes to 251.4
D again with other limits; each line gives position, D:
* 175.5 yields 258.3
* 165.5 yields 240.5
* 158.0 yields 234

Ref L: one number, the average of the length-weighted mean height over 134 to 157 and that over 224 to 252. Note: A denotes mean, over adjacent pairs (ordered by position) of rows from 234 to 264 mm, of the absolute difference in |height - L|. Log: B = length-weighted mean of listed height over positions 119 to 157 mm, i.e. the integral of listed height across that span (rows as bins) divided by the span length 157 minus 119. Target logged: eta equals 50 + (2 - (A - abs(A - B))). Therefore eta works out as 286.0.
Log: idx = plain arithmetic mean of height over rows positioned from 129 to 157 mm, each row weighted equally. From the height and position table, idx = 241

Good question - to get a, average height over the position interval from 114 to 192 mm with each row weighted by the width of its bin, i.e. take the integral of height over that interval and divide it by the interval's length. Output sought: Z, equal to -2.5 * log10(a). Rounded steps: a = 239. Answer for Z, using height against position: -5.95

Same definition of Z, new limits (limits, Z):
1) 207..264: -5.97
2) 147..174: -5.96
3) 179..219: -5.97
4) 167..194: -5.95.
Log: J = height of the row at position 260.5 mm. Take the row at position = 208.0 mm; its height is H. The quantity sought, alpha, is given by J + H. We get 504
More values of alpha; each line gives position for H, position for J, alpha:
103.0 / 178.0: 460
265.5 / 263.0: 487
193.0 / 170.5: 479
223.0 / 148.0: 483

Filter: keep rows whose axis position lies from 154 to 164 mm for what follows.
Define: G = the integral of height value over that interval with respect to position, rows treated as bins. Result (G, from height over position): 2398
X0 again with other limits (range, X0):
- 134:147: 1.09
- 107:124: 1.06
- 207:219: 1.04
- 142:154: 1.08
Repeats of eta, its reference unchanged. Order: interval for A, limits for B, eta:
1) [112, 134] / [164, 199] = 280.6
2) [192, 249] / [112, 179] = 278.5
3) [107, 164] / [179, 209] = 280.7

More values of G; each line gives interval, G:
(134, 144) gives 2417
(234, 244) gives 2459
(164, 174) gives 2395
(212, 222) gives 2427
